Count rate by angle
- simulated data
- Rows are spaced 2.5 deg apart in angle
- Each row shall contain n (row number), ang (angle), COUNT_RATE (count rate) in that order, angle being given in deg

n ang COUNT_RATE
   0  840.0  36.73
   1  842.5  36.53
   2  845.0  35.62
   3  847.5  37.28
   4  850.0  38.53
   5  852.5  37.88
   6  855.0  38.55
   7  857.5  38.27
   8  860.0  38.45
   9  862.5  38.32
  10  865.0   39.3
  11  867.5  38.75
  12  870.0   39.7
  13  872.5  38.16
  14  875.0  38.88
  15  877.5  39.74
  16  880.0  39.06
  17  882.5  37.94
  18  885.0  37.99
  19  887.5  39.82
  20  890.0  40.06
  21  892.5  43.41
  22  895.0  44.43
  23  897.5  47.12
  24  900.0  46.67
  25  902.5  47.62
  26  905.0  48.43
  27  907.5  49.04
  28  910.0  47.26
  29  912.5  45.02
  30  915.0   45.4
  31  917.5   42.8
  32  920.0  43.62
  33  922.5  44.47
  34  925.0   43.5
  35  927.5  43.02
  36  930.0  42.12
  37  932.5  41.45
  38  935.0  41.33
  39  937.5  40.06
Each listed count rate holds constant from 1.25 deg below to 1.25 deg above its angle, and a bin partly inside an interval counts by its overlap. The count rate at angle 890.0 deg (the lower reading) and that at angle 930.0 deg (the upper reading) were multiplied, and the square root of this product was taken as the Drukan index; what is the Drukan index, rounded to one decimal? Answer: 41.1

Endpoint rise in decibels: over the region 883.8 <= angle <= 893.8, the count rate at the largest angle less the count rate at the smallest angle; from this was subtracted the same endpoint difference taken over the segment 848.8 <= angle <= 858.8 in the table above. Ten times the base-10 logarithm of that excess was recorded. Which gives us 8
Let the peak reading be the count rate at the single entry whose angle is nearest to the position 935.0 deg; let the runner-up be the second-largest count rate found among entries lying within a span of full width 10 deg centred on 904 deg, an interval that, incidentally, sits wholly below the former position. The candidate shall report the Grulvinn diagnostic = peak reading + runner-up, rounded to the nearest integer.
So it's 90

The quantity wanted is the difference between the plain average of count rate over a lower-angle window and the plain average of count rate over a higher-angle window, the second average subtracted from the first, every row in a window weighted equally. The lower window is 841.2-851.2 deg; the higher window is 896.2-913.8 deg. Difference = -10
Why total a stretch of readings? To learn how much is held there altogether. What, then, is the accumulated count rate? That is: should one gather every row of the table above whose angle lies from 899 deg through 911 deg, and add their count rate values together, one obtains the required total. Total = 239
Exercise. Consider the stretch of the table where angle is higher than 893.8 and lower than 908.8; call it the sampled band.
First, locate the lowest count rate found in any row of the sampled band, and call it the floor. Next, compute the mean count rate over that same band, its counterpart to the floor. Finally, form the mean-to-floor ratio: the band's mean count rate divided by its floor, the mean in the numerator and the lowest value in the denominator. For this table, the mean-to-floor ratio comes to 1.06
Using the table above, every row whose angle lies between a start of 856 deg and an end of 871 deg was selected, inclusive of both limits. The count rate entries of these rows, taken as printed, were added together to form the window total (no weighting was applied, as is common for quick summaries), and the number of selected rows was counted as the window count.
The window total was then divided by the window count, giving 38.8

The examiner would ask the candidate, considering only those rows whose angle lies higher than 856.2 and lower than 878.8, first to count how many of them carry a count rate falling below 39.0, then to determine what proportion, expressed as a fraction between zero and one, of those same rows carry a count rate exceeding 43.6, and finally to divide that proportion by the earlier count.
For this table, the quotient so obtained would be 0.000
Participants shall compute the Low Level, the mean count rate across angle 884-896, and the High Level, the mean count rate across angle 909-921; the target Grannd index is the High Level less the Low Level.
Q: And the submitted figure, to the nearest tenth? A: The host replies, 3.7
